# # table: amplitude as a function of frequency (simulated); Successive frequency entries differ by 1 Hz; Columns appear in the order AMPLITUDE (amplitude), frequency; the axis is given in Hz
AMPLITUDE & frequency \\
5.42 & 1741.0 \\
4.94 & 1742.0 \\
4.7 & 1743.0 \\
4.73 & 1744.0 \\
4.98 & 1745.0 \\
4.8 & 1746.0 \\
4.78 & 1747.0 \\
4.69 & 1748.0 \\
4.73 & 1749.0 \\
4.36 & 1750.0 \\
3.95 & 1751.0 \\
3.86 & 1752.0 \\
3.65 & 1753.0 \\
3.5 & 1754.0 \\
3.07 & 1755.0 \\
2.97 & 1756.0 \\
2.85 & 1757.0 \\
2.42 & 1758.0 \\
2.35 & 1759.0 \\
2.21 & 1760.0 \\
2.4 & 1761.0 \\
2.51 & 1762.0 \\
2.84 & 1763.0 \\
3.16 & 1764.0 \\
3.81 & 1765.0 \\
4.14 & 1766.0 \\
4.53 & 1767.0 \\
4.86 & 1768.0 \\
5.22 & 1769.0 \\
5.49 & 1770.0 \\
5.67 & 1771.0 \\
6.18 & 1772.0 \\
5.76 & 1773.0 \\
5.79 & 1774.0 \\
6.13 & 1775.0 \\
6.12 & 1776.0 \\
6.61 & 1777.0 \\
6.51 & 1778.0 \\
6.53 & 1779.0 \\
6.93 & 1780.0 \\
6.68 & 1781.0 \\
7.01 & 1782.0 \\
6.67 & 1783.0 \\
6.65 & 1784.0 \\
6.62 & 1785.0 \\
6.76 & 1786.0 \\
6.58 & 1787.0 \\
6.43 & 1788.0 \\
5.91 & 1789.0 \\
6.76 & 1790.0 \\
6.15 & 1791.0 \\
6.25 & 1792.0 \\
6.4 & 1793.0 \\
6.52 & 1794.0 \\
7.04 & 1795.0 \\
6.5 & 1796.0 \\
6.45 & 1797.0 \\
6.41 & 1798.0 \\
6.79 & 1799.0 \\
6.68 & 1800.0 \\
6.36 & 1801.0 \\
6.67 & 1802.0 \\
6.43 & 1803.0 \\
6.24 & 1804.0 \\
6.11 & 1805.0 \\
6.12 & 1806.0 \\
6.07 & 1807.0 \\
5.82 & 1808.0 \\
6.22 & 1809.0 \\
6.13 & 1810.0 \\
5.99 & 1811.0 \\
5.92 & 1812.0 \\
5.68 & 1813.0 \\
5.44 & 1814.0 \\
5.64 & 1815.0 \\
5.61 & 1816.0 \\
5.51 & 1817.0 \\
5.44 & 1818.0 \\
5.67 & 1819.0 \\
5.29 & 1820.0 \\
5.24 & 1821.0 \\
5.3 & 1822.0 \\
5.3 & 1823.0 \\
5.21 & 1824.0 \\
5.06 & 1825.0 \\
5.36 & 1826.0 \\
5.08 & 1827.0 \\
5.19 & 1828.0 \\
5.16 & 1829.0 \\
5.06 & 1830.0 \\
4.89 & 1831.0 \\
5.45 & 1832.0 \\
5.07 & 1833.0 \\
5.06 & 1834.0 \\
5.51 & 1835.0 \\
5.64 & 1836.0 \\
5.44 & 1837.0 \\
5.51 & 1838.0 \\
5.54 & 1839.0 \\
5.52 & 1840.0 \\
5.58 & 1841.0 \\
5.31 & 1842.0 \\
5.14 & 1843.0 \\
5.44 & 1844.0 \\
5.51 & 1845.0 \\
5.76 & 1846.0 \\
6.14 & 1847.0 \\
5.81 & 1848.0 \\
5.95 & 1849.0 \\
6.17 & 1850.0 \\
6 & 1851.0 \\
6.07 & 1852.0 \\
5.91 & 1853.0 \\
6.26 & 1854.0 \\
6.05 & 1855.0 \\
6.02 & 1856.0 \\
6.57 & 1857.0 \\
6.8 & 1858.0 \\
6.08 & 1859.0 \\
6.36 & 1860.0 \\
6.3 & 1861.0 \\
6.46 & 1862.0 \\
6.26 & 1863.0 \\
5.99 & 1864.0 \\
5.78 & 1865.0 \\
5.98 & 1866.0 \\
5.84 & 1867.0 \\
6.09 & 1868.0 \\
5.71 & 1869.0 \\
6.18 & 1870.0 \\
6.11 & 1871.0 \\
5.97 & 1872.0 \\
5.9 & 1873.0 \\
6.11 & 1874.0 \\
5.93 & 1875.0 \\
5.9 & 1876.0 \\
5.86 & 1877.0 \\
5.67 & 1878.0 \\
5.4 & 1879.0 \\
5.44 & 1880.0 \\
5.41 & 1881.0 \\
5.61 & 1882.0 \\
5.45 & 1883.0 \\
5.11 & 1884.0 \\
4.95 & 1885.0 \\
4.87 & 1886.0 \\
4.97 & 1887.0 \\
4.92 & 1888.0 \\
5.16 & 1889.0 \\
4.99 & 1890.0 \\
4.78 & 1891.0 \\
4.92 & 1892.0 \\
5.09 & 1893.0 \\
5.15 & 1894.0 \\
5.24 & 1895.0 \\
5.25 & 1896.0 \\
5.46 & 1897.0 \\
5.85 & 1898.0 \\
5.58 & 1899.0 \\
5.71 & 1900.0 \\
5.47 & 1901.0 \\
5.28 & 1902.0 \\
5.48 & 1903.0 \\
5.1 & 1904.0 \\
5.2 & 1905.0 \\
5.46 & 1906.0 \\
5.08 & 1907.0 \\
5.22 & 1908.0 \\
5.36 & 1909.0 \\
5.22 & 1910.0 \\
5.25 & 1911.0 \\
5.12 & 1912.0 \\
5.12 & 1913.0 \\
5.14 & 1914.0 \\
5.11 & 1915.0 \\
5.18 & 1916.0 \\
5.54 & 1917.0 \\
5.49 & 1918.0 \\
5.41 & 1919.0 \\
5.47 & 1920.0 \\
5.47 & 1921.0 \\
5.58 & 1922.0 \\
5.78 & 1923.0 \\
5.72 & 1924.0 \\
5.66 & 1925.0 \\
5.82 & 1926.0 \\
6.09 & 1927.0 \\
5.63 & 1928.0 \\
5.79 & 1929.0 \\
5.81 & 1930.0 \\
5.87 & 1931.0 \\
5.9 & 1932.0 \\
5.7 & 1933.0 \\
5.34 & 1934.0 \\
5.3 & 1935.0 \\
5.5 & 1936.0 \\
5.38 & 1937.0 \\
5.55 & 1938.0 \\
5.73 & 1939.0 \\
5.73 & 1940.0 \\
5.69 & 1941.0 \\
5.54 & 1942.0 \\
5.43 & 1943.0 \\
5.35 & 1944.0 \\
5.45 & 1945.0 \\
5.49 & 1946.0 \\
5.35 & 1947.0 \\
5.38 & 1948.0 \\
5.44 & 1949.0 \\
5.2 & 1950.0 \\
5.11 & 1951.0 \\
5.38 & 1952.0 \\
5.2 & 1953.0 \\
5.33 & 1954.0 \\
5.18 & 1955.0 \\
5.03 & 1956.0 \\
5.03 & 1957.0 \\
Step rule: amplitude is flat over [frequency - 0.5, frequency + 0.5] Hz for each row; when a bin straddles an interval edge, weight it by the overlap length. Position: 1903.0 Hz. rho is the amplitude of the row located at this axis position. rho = 5.48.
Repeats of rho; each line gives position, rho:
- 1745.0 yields 4.98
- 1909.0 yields 5.36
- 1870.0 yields 6.18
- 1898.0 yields 5.85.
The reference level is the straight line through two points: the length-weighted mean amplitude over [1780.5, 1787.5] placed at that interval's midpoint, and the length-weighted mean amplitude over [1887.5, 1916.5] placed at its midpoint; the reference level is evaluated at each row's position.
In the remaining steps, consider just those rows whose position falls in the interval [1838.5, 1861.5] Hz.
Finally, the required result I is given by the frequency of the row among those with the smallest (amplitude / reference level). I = 1843.0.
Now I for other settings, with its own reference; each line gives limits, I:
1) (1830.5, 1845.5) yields 1831.0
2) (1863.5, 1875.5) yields 1869.0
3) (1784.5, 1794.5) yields 1789.0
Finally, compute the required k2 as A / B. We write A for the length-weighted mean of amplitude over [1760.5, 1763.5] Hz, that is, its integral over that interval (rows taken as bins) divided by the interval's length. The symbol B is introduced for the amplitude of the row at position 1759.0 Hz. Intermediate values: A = 2.6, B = 2.35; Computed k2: 1.10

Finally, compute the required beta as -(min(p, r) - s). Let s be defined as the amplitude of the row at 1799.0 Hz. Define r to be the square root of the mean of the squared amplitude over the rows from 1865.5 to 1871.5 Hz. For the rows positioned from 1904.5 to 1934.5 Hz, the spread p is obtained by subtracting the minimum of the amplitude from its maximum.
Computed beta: 5.8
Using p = 1.01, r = 6.0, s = 6.79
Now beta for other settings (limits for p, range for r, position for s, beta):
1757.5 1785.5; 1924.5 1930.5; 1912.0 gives 0.3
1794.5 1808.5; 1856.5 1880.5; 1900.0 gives 4.5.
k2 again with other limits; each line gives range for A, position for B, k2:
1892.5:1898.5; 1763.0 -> 1.88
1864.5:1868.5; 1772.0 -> 0.96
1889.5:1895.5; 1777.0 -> 0.76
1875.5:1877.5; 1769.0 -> 1.13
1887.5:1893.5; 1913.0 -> 0.97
